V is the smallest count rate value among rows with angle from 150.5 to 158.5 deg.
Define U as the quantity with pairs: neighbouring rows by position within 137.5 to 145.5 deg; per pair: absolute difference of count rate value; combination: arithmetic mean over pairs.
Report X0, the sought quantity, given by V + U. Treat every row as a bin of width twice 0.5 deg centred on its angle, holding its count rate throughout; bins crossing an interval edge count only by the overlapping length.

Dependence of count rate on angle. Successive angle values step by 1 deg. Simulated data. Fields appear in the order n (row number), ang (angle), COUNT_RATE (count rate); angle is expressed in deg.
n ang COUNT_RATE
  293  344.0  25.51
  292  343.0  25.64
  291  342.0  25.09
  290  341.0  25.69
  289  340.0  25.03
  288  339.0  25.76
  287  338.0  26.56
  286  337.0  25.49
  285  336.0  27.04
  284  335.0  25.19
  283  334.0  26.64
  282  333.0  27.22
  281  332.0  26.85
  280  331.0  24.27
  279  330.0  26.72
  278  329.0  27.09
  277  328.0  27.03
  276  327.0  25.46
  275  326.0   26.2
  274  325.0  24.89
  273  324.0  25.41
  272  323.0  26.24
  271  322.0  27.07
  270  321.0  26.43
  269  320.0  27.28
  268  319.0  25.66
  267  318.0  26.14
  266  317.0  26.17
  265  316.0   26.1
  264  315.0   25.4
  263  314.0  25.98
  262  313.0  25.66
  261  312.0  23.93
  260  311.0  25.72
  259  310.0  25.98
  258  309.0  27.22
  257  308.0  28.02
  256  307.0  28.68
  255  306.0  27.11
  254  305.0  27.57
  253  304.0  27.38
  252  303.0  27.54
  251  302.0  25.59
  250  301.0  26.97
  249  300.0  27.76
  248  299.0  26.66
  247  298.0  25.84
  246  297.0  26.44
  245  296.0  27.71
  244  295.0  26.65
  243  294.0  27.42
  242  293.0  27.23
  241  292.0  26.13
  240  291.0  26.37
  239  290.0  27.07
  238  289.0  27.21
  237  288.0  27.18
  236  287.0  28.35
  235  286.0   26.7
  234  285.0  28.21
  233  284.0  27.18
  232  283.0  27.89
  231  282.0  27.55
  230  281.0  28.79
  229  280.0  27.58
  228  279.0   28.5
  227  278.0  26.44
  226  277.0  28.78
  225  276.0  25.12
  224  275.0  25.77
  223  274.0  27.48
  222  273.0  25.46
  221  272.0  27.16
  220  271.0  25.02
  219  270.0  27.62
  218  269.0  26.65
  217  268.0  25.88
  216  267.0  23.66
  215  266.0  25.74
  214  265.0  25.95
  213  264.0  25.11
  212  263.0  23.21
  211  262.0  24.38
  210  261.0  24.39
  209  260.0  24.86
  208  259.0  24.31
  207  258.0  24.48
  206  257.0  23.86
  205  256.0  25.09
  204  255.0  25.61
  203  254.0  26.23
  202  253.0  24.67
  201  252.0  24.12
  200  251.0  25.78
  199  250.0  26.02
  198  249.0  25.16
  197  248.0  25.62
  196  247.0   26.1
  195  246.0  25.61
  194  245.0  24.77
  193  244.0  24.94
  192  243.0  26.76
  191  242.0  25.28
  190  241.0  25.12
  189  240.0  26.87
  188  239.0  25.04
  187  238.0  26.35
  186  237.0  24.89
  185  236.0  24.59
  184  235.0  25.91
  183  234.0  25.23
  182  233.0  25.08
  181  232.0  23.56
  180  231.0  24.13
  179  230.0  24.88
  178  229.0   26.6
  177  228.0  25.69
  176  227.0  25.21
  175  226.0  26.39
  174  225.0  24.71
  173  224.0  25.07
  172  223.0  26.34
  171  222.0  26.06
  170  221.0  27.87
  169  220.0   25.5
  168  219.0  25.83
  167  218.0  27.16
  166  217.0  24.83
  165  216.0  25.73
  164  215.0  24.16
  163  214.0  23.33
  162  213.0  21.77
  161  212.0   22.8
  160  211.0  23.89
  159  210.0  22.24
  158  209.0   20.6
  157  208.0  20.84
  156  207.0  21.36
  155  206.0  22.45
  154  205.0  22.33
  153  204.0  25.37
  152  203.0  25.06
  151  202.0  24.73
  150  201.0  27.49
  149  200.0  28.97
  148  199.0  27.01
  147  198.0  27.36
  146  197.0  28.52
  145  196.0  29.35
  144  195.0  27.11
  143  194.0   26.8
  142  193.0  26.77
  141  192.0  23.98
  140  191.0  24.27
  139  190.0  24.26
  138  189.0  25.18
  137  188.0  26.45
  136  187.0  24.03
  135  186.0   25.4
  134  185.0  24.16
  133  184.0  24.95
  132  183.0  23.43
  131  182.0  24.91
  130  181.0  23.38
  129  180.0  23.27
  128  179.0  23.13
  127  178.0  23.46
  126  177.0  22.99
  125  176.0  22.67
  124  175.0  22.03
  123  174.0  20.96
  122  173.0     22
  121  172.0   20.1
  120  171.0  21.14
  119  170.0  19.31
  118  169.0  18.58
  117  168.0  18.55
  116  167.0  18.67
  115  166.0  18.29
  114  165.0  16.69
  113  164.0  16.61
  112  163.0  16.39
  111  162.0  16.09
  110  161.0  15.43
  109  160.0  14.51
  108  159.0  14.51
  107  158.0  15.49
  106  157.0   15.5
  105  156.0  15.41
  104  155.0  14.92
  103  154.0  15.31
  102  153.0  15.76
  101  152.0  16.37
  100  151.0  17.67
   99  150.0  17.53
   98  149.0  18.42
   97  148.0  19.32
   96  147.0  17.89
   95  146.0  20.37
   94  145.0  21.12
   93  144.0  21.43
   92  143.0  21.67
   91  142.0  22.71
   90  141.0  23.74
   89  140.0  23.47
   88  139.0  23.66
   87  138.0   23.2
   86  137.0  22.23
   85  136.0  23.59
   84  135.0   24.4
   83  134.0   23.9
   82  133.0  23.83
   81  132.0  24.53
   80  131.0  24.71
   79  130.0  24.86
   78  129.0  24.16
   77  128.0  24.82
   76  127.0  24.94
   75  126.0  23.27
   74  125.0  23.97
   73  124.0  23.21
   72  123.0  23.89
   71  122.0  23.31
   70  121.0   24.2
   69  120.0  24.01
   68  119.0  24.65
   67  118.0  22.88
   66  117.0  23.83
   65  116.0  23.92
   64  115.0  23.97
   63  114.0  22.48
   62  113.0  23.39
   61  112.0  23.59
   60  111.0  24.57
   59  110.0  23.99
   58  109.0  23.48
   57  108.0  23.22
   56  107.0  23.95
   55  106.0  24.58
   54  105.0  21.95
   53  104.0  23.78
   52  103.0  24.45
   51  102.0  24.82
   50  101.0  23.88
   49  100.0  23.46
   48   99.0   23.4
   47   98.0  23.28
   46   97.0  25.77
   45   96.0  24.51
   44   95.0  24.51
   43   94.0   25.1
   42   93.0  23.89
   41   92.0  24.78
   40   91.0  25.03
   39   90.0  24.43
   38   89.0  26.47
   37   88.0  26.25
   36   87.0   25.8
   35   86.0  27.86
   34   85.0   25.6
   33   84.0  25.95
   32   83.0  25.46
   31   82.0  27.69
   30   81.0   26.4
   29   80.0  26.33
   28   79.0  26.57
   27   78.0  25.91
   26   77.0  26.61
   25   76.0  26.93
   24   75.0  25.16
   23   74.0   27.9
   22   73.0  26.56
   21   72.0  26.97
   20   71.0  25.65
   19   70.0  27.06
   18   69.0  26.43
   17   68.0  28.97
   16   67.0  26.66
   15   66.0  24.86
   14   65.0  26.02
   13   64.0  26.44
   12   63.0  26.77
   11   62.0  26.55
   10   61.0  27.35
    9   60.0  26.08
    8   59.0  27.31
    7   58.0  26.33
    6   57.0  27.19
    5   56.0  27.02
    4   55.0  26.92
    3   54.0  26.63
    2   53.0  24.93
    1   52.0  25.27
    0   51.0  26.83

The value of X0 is 15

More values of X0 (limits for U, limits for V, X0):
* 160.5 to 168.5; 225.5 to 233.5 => 24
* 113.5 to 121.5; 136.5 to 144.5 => 22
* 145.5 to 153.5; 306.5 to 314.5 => 25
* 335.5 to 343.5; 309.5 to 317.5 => 25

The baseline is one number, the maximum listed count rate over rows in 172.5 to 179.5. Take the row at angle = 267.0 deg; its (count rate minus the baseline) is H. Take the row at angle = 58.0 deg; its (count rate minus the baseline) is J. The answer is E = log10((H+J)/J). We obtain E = 0.0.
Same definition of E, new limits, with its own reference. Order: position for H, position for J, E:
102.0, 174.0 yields -0.3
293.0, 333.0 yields 0.3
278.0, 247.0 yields 0.3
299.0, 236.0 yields 0.6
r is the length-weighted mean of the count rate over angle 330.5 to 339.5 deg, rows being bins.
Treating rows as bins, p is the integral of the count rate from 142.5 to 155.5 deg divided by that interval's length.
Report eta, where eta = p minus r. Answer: -8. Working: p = 18.3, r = 26.1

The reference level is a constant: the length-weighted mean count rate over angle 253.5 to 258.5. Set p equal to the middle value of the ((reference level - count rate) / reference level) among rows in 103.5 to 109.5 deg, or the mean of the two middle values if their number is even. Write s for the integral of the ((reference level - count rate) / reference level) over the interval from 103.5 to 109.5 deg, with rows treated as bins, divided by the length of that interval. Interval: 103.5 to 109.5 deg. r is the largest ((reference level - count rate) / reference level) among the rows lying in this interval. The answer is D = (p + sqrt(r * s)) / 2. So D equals 0.072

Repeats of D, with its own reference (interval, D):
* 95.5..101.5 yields 0.054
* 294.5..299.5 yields -0.009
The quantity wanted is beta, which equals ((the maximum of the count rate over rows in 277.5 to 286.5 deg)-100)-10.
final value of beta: -81.2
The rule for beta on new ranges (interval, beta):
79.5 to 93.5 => -82.1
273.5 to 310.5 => -81.2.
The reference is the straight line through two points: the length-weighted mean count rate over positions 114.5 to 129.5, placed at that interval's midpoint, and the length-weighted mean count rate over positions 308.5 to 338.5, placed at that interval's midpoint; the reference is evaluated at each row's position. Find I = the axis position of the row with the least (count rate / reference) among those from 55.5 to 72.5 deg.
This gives 66.0 deg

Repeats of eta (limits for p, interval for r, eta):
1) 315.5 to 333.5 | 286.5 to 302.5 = -1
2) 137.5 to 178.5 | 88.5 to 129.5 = -5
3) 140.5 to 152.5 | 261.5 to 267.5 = -5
